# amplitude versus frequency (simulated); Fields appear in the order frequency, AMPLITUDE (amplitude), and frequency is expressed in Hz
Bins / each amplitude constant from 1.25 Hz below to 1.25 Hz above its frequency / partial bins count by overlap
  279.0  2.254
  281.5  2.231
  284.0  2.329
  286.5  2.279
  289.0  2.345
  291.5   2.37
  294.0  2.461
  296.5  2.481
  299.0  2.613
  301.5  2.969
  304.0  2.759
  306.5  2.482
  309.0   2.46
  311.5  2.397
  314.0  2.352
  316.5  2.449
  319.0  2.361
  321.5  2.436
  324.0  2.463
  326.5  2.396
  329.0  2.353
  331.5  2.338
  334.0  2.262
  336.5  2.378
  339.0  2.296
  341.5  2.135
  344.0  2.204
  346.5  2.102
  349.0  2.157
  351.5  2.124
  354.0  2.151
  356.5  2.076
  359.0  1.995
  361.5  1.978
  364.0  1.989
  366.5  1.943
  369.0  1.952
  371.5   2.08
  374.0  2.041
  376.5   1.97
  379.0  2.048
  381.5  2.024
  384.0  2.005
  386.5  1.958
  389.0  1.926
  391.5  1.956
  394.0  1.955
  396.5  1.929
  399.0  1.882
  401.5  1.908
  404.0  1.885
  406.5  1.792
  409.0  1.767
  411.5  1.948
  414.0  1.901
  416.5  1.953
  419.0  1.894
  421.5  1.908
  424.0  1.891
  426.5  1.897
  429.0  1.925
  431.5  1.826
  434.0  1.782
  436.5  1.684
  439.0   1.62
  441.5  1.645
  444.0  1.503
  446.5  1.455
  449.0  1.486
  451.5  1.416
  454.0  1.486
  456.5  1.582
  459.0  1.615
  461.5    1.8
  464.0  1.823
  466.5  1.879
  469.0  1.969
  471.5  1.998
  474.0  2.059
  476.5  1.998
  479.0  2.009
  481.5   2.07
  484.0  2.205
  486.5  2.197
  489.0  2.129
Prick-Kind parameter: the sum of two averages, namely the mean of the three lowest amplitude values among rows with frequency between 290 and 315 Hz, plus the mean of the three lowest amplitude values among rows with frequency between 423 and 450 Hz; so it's 3.9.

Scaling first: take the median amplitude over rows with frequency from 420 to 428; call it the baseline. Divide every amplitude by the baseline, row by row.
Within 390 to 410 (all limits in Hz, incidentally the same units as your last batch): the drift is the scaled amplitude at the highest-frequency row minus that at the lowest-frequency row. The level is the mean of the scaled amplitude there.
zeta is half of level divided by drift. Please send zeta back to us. -5.0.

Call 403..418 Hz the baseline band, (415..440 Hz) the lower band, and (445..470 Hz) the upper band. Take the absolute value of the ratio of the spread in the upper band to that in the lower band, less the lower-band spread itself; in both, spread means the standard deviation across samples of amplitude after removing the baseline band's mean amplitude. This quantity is 1.7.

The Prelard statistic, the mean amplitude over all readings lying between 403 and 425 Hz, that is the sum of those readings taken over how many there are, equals 1.9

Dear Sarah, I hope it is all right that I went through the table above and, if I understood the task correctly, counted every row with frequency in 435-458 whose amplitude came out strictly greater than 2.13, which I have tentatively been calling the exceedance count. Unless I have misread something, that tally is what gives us 0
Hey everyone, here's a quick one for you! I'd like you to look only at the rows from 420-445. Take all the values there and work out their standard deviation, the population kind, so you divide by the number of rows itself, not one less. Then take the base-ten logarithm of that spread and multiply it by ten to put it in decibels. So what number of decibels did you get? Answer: -8.6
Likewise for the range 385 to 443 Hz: -10.1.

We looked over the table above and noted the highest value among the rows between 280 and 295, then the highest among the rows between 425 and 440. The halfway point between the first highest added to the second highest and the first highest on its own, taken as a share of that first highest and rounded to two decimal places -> 1.39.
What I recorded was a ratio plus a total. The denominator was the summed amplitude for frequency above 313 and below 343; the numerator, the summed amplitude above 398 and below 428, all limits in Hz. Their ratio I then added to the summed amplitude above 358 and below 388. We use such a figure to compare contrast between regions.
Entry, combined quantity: 24.8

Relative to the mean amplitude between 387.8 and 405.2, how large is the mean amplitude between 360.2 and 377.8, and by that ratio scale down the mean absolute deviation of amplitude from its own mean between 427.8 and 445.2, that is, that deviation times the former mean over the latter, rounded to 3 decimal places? 0.109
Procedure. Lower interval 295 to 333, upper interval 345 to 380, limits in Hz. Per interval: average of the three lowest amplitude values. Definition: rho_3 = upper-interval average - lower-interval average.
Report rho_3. -0.39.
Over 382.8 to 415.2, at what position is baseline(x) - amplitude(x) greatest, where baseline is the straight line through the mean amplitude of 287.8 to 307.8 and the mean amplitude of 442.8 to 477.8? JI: 409.0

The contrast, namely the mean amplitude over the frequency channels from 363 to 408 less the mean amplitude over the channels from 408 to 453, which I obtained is 0.2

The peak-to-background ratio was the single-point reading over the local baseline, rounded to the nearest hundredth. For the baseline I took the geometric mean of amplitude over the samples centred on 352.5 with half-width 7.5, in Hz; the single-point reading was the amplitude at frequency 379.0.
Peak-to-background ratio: 0.98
